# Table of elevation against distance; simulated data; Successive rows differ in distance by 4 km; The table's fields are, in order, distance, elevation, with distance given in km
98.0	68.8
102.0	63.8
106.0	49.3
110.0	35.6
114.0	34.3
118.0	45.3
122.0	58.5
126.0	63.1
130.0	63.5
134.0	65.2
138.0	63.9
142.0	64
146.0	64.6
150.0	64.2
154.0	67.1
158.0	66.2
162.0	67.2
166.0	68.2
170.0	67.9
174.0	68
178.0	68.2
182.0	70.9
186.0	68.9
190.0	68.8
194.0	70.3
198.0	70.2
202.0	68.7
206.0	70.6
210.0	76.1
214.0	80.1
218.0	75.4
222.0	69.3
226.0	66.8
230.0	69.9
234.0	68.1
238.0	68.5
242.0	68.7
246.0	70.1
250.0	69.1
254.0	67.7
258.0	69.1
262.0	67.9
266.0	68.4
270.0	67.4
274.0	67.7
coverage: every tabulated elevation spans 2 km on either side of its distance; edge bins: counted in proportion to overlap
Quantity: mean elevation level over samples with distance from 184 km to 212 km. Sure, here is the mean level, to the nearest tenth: 70.5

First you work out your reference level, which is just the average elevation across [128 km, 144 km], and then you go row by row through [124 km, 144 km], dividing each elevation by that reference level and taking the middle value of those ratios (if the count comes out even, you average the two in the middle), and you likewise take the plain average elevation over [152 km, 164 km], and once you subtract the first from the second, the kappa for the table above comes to 65.8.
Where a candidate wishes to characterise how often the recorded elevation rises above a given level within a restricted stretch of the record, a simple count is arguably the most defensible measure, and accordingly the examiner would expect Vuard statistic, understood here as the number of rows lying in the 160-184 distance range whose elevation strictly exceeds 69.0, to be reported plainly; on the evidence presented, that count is 1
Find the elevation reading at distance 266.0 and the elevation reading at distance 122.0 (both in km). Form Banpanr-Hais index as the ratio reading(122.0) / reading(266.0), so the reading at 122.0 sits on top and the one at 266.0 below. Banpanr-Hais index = 0.86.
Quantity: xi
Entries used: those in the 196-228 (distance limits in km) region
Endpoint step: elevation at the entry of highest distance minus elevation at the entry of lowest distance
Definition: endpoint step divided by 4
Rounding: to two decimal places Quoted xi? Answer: -0.85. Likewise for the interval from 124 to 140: 0.20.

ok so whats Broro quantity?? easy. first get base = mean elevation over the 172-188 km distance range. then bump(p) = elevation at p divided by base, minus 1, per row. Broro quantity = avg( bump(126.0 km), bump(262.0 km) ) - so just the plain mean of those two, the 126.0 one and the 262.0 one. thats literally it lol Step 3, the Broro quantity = -0.05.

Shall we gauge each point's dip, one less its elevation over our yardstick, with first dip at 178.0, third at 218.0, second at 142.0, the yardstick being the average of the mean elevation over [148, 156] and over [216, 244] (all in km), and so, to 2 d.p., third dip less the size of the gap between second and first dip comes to -0.18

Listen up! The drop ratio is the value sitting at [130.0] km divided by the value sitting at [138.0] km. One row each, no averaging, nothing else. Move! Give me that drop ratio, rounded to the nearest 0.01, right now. 0.99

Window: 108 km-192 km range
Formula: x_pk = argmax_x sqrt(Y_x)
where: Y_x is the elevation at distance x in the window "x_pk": 182.0 km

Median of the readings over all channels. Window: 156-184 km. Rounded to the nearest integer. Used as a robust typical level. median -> 68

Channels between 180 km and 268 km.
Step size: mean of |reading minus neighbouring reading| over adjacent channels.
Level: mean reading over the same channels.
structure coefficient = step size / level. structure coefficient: 0.029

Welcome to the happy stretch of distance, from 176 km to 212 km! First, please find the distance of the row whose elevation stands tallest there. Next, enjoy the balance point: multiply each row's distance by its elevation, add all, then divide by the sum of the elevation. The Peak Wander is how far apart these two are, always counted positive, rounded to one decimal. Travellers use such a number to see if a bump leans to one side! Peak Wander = 15.8 km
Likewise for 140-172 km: 9.8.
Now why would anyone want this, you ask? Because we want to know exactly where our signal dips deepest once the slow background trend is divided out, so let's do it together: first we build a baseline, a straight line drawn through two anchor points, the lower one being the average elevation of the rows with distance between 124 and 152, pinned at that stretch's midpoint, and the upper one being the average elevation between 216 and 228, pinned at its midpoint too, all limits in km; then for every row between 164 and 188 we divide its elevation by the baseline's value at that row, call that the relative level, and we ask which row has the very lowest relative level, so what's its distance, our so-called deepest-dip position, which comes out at 178.0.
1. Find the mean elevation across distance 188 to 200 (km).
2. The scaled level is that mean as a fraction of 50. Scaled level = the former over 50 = 1.40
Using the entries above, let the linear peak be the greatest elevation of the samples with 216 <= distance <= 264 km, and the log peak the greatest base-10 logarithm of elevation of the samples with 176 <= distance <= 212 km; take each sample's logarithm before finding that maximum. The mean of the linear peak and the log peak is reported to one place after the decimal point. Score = 38.6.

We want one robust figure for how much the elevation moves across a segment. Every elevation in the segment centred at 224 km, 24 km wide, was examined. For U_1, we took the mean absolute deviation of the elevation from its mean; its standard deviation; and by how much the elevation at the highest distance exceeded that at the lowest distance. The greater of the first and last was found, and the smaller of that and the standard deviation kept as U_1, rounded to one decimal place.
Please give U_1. 4.1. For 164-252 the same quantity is 2.1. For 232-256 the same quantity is 0.6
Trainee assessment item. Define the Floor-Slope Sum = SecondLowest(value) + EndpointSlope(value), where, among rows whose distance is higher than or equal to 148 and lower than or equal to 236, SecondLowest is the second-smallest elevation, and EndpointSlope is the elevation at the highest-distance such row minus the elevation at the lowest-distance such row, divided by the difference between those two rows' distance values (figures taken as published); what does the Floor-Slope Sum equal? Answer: 66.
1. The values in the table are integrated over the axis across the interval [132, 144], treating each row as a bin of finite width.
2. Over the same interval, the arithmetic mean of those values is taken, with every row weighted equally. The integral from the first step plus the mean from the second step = 837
